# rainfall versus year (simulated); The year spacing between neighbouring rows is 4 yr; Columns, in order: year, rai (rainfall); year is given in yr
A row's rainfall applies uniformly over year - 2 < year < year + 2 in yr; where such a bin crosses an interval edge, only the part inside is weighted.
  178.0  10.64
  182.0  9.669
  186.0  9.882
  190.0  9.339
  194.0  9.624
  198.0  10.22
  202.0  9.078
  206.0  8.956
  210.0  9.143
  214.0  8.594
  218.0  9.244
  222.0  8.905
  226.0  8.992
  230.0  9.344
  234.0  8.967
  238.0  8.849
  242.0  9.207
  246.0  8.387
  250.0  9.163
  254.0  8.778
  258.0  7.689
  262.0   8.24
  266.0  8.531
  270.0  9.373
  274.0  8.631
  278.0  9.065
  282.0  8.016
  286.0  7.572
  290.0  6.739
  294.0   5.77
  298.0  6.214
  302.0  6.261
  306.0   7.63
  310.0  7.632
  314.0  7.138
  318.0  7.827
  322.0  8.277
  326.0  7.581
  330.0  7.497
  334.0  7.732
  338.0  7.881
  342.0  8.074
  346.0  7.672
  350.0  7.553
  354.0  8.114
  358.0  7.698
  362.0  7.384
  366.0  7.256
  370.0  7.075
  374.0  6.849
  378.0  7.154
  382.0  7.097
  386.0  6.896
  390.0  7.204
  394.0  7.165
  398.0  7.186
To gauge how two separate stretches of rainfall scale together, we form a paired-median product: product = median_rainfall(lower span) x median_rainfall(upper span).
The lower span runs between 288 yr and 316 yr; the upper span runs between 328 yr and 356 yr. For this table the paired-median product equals 52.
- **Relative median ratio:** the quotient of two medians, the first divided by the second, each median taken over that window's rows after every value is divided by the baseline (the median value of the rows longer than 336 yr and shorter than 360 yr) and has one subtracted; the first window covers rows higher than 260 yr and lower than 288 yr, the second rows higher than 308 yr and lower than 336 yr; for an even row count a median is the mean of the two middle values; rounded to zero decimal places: -5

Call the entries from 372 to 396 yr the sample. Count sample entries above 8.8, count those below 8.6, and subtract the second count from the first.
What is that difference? -6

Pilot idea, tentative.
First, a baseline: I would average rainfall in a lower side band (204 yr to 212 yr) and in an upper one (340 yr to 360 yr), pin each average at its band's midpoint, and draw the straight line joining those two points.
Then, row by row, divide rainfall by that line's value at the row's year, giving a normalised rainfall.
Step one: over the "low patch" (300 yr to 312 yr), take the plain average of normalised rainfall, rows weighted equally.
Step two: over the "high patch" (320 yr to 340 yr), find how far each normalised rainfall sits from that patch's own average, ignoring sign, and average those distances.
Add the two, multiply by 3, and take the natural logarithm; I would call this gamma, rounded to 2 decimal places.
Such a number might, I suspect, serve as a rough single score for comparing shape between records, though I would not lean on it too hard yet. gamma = 1.00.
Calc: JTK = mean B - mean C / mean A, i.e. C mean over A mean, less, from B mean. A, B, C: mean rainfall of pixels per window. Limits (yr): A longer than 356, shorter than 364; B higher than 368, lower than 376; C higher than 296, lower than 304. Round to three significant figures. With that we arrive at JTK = 6.13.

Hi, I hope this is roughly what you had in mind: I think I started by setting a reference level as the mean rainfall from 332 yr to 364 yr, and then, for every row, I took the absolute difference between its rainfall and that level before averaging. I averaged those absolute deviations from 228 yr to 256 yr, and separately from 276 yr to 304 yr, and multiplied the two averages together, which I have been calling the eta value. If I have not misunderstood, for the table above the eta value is 1.33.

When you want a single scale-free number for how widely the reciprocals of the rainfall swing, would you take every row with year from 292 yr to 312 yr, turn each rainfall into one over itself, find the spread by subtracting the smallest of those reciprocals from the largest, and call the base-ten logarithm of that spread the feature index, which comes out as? -1.37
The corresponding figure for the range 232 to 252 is -1.97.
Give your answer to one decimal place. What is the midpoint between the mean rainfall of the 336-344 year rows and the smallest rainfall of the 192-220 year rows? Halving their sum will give 8.3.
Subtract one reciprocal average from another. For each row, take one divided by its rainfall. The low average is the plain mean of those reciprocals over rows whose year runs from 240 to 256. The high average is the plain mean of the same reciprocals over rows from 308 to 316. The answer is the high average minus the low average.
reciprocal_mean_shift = 0.023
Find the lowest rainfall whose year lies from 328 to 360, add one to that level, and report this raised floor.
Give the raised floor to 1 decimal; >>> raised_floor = 8.5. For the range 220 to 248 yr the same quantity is 9.4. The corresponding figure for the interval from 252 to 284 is 8.7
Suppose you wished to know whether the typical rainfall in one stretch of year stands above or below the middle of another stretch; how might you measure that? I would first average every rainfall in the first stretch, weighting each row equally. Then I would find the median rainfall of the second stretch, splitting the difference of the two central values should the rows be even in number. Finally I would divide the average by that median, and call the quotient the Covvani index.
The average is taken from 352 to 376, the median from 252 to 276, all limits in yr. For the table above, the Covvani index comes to 0.86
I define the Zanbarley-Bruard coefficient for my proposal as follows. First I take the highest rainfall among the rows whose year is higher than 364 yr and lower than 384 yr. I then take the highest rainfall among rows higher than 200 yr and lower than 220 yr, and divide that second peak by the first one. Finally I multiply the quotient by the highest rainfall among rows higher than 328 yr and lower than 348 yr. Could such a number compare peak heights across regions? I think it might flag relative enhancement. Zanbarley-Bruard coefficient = 10.3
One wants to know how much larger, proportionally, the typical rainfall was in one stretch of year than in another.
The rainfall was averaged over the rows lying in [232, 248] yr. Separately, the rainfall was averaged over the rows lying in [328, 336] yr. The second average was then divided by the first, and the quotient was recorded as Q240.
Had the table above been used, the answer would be 0.86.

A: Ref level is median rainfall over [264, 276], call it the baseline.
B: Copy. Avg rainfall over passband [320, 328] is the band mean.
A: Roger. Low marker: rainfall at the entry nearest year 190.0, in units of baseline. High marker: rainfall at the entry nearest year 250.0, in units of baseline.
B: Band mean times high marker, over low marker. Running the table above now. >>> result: 8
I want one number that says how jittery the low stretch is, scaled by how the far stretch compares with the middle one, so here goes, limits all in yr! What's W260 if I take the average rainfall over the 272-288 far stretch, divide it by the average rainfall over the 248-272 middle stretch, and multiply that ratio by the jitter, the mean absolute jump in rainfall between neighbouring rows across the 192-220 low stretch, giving 0.52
